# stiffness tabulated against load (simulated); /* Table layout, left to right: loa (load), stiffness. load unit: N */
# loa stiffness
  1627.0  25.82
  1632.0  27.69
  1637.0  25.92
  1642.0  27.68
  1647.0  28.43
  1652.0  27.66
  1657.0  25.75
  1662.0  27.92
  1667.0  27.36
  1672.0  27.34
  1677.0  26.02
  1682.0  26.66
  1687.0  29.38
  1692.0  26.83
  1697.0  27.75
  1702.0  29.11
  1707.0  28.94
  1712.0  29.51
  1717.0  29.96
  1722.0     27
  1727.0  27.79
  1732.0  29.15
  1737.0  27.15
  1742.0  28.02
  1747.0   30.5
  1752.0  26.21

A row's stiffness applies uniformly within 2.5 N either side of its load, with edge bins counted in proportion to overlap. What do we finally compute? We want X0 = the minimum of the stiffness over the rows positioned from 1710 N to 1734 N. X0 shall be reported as 27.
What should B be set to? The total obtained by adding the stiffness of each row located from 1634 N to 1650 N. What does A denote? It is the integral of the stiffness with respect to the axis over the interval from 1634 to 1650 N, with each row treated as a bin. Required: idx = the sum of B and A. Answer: 520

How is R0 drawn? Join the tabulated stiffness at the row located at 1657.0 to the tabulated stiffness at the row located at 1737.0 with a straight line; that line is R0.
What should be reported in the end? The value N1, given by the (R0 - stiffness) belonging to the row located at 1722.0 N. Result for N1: -0.1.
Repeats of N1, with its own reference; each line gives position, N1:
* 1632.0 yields -2.4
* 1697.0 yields -1.3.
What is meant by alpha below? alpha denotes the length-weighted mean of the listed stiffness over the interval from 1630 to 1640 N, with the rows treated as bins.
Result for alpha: 26.8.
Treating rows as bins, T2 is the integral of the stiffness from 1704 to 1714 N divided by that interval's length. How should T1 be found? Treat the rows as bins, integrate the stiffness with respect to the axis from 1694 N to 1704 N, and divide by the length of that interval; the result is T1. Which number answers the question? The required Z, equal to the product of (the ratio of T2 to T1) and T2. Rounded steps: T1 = 28.3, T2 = 29.2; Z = 30.1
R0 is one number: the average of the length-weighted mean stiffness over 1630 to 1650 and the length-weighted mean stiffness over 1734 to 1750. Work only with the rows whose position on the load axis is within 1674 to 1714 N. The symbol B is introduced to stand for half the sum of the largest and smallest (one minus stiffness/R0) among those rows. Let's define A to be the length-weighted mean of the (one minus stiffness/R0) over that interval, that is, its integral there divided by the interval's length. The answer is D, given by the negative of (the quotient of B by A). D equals 6.2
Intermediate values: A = 0.00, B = 0.01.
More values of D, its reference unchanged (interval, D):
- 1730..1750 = -1.3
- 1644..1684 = -1.1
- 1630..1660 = -1.1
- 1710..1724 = -0.6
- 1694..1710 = -0.8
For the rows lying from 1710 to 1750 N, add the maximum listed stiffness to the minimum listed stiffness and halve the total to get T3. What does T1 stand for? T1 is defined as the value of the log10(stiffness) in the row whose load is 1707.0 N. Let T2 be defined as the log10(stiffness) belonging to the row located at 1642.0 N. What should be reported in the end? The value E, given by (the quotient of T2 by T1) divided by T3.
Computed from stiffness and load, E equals 0.0343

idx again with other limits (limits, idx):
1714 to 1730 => 538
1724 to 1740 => 532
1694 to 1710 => 543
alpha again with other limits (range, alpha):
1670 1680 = 26.6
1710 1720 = 29.6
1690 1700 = 27.4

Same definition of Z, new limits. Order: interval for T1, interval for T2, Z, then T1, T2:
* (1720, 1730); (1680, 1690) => 28.6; 27.5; 28.0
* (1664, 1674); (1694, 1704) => 29.3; 27.4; 28.3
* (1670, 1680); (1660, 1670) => 28.6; 26.6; 27.6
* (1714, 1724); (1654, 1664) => 25.1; 28.6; 26.8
